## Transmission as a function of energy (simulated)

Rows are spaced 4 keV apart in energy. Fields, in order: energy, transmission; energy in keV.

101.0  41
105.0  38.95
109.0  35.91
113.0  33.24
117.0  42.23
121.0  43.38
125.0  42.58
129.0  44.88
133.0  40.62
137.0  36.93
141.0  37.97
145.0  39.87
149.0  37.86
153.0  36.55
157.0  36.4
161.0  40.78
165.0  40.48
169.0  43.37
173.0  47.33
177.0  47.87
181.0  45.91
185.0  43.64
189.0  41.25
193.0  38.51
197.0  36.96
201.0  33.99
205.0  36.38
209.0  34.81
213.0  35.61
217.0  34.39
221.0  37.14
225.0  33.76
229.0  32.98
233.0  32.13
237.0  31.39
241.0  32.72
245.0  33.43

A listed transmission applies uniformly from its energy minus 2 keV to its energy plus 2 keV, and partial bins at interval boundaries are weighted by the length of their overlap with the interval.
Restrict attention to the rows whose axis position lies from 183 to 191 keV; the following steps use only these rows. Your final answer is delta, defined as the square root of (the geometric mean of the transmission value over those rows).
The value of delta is 6.5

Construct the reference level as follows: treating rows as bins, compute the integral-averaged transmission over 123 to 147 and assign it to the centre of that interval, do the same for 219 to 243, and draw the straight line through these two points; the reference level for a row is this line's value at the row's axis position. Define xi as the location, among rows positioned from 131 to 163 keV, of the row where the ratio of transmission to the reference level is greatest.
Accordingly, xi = 161.0 keV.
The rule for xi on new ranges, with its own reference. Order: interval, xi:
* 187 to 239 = 189.0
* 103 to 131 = 129.0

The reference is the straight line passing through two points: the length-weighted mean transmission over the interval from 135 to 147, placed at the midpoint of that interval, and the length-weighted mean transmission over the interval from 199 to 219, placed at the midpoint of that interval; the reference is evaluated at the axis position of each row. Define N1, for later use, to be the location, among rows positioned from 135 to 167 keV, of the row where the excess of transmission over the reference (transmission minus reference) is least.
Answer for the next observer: 137.0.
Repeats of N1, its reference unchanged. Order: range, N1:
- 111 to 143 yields 113.0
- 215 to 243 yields 237.0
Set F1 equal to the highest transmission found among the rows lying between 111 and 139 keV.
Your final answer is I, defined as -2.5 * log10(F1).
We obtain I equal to -4.13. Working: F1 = 44.88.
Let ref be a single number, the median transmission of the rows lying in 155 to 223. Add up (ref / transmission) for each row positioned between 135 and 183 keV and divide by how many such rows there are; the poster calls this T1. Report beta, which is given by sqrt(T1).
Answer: 0.974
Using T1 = 0.95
